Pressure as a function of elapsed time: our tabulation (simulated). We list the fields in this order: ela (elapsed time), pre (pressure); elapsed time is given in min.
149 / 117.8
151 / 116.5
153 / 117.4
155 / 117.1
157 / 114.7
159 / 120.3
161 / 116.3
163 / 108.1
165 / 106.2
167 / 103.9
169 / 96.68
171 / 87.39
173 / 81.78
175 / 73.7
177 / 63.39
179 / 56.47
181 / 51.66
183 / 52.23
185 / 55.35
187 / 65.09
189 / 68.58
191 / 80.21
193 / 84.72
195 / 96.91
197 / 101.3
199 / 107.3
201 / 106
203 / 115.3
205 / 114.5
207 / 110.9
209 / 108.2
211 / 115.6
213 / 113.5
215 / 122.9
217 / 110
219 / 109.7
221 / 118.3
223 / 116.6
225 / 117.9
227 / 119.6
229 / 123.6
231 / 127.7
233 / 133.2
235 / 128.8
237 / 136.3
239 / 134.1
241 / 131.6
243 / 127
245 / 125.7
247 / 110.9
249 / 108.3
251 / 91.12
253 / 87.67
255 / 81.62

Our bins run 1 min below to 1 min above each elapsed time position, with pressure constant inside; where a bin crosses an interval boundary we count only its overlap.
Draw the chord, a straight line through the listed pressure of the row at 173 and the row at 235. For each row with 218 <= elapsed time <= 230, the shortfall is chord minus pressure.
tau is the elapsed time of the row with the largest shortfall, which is 219 min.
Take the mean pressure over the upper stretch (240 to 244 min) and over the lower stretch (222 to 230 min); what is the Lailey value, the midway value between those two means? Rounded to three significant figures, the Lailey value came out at 124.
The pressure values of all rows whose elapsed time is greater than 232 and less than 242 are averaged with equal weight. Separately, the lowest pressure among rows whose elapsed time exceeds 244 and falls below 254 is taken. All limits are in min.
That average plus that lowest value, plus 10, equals 230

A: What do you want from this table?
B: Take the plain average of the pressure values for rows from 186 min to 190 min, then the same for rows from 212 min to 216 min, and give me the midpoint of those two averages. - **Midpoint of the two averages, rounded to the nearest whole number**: 93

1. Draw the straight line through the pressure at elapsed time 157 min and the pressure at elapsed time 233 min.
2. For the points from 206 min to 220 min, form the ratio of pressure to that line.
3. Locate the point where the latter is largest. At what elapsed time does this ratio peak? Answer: 215 min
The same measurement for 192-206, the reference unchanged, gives 203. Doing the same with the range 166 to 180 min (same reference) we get 167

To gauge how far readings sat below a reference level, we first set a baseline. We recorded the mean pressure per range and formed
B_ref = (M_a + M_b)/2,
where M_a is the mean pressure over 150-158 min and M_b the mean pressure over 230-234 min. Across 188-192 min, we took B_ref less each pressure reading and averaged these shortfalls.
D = 49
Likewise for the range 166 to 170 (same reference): 23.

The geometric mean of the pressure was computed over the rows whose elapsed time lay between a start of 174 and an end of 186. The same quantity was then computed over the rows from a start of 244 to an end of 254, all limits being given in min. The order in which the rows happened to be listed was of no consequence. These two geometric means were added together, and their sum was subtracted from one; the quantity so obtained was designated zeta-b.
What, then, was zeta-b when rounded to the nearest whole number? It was -161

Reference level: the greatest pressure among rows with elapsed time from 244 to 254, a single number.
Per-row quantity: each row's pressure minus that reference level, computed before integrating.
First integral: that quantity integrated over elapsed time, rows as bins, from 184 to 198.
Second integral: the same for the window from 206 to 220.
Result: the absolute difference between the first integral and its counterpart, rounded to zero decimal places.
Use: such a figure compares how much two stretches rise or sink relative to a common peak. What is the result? 477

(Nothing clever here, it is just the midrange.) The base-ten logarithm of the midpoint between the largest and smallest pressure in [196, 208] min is 2.03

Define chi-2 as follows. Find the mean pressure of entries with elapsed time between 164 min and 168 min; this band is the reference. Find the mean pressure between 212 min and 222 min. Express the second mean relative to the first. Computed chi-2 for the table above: 1.09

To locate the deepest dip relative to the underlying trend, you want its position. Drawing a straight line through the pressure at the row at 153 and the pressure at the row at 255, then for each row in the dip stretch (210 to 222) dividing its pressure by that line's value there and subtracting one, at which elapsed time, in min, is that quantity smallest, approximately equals 217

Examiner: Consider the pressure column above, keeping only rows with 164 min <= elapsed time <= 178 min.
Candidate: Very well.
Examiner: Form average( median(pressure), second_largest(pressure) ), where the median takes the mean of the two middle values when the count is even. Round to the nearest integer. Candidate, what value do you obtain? 96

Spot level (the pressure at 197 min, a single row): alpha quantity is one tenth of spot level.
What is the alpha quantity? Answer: 10.1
